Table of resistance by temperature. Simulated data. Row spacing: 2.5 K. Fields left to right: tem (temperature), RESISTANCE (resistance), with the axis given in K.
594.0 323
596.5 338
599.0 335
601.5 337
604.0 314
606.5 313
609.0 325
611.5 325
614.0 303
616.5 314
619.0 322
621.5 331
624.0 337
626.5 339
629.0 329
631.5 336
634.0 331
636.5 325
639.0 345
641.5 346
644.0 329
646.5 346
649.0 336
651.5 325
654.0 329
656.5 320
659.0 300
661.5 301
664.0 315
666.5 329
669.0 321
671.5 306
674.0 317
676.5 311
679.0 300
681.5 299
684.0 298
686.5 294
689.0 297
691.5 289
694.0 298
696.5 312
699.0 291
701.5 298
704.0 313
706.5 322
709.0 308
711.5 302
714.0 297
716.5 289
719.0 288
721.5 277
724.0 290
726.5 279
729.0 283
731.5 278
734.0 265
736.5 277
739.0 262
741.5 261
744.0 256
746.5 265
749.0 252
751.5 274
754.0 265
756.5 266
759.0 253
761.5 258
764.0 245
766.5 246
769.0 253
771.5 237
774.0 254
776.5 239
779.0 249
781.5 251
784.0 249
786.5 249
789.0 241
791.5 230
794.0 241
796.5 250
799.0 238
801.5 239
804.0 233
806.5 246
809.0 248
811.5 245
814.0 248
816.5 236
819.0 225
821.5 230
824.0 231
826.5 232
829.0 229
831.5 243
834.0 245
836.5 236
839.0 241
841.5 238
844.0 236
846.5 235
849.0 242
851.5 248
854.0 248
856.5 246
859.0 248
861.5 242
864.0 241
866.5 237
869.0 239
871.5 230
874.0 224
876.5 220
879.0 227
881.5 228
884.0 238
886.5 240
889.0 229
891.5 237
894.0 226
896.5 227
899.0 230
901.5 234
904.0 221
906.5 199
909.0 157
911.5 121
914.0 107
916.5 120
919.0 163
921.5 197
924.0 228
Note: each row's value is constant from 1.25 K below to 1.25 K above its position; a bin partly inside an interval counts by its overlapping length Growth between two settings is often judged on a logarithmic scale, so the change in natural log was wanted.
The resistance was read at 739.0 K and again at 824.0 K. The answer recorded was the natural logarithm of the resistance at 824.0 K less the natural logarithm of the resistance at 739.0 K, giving -0.13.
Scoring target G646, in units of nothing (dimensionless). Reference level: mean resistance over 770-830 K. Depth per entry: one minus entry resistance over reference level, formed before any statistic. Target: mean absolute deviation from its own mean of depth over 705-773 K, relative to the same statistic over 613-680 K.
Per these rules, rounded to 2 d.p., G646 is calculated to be 1.45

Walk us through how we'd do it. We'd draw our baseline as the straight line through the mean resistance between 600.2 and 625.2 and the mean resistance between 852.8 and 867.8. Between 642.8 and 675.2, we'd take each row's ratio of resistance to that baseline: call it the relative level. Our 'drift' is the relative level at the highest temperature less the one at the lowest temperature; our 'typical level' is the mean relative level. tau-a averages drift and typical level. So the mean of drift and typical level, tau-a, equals 0.52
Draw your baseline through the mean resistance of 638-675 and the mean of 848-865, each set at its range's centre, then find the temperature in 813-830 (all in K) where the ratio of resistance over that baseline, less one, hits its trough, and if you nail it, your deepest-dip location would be 819.0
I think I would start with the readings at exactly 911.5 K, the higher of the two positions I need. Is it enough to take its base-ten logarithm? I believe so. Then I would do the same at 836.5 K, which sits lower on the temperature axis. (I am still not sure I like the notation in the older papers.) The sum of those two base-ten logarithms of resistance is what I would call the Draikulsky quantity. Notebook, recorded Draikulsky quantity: 4.46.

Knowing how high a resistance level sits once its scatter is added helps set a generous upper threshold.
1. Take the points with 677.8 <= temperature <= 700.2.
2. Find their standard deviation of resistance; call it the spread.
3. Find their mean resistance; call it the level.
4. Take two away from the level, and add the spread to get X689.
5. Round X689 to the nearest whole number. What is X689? 302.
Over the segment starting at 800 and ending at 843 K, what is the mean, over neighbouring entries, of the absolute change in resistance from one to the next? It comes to 5.8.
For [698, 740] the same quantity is 9.3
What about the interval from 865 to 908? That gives 7.1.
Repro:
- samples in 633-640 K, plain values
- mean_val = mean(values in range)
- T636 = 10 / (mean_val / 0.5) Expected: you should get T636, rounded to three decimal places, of 0.015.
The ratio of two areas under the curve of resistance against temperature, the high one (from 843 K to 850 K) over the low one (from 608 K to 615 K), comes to 0.75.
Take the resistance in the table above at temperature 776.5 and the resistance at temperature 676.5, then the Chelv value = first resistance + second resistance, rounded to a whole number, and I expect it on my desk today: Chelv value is 550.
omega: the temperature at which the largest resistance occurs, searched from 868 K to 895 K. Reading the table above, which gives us 886.5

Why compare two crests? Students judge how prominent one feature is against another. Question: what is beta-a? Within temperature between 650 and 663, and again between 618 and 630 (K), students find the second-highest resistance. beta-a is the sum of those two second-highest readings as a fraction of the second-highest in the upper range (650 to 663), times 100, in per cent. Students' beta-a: 204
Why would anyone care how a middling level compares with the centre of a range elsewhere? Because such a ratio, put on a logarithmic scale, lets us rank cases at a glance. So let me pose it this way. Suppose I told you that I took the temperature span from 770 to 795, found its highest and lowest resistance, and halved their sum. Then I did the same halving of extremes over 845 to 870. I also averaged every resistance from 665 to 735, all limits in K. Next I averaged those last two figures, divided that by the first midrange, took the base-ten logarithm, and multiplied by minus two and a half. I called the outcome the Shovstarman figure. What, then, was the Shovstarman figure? -0.12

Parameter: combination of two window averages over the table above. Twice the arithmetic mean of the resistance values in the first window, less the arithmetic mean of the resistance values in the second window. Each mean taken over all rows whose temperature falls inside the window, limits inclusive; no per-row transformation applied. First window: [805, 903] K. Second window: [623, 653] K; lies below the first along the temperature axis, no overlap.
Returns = 138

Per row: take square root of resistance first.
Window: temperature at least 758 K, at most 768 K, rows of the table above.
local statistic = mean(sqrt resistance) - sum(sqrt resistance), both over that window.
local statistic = -47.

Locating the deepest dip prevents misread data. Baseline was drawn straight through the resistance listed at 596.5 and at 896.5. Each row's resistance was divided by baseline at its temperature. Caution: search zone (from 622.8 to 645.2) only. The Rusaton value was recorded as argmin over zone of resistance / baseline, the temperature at 636.5 K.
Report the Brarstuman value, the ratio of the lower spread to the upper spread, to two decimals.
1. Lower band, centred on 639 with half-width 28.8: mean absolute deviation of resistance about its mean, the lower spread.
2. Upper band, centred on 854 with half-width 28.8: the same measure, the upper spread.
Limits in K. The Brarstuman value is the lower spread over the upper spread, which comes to 1.56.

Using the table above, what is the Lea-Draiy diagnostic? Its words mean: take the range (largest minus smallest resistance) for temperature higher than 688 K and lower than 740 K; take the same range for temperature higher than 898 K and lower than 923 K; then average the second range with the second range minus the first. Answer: 97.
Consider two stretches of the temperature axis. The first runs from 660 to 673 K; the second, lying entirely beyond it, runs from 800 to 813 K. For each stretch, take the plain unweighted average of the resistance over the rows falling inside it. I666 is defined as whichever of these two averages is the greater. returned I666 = 314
